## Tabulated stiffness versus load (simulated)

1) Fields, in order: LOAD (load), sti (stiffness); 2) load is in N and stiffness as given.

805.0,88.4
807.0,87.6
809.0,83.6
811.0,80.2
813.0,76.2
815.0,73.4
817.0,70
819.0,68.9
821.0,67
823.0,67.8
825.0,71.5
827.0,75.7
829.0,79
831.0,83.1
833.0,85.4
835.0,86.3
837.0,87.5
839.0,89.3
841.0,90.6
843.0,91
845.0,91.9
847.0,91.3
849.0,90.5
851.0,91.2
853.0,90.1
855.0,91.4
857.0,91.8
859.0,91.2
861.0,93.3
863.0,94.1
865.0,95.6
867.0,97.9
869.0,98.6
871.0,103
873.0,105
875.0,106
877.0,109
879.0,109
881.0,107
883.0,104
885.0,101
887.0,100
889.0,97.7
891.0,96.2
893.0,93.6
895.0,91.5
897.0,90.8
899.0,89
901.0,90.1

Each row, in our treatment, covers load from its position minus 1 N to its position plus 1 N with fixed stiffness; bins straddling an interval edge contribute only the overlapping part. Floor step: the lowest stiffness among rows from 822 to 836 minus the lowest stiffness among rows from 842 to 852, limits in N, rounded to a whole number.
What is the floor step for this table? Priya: -23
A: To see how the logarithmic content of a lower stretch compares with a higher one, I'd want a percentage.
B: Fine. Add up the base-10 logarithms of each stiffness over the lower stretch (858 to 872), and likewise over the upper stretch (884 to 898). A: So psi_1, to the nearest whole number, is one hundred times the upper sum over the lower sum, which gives 100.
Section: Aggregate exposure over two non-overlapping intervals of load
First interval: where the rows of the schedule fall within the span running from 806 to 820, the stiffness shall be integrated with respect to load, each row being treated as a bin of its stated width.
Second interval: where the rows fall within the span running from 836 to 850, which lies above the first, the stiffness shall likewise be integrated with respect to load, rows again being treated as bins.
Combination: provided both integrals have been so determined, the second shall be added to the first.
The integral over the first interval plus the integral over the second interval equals 2344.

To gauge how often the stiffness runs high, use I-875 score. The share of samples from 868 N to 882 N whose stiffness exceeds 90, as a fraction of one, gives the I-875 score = 1.0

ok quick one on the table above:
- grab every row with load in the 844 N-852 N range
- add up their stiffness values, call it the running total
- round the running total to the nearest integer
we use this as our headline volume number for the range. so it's 365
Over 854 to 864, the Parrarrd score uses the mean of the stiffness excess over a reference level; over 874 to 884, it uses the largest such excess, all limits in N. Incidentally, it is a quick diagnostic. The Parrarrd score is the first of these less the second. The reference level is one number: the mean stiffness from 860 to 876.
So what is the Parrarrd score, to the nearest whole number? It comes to -17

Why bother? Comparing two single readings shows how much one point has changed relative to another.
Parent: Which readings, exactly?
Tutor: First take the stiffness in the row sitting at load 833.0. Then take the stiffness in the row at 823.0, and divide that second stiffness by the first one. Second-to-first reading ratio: 0.79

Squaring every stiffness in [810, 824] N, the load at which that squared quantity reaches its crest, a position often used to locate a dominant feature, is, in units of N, 811.0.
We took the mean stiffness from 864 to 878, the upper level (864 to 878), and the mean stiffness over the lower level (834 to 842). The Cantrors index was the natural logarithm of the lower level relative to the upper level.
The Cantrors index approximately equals -0.14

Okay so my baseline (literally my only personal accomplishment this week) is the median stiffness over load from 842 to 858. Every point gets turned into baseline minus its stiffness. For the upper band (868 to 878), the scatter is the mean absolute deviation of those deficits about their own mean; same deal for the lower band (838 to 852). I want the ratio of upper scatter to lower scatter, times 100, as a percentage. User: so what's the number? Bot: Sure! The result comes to 473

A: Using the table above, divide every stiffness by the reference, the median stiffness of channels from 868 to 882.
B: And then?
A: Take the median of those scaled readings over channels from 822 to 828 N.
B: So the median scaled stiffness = 0.67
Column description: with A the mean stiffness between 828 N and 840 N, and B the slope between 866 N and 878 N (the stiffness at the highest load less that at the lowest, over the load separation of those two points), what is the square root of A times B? 9.7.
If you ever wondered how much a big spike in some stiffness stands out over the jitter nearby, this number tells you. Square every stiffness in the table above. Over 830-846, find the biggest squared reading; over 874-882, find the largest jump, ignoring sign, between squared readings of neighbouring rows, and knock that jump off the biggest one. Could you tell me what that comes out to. 7801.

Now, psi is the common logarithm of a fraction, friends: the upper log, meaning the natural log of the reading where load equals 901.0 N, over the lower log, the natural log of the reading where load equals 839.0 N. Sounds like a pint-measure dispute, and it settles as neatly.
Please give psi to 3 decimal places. 0.001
